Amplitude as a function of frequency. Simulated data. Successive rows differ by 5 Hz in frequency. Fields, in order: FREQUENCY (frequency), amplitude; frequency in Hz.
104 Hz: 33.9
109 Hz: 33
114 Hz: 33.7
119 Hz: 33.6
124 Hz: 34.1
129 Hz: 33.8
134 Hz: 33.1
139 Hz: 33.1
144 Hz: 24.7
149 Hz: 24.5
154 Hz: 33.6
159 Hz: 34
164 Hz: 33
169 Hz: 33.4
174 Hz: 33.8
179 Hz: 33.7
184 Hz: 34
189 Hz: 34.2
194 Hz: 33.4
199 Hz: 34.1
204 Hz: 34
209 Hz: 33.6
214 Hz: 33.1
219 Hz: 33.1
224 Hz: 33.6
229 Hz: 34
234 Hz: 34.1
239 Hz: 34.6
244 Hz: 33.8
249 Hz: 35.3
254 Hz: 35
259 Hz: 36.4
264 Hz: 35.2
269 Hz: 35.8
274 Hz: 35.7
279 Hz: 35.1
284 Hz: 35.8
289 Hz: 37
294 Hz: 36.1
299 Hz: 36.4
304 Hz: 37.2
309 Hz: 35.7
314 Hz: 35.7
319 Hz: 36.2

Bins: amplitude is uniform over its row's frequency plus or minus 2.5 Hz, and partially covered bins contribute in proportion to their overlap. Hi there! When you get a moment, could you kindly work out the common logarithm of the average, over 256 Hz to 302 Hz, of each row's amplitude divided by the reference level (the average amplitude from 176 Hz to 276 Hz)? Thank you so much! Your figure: 0.020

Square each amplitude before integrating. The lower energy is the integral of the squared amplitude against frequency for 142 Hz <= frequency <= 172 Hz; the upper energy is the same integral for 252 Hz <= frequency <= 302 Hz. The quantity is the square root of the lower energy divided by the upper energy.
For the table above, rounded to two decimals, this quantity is 0.67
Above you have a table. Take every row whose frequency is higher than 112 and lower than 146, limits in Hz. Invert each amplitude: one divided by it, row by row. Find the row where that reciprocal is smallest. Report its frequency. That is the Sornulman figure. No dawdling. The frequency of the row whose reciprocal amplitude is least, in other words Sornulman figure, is 124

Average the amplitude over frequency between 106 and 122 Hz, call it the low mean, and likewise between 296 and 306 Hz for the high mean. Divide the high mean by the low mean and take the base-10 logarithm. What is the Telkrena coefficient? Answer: 0.04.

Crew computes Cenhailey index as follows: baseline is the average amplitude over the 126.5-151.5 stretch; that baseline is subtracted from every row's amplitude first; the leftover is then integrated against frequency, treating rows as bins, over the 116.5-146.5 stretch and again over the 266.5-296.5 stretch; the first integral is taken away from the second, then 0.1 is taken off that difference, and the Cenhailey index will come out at 115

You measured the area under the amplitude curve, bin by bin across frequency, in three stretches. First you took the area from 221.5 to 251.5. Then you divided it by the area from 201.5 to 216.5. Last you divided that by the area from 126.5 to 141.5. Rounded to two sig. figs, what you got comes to 0.0041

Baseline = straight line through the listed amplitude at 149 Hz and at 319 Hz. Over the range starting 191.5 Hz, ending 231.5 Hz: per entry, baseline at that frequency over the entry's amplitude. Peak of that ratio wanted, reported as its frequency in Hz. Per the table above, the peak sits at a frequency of 219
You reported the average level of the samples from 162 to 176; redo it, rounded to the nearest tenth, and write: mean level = 33.4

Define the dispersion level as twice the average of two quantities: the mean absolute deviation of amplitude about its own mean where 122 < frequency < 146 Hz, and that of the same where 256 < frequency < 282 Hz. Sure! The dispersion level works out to 3.2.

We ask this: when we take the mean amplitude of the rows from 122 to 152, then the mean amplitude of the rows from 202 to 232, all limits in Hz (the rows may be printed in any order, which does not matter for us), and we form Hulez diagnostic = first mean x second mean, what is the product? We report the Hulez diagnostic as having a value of 1025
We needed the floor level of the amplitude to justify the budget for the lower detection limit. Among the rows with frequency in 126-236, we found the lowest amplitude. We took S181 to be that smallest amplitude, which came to 24.5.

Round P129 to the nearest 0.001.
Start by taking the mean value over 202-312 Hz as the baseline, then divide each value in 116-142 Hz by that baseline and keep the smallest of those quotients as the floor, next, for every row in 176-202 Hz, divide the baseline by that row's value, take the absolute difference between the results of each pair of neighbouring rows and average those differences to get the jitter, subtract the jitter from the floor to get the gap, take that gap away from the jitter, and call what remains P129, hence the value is -0.914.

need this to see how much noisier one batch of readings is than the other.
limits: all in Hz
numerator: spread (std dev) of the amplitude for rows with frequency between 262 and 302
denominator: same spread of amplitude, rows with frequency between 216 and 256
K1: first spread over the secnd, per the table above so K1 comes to 0.84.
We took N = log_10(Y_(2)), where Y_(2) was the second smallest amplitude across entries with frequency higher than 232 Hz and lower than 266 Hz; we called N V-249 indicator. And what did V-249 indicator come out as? 1.533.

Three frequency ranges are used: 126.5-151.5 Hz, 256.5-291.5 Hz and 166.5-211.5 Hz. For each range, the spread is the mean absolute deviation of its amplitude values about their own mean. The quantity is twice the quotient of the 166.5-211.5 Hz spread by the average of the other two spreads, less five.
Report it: -4.8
